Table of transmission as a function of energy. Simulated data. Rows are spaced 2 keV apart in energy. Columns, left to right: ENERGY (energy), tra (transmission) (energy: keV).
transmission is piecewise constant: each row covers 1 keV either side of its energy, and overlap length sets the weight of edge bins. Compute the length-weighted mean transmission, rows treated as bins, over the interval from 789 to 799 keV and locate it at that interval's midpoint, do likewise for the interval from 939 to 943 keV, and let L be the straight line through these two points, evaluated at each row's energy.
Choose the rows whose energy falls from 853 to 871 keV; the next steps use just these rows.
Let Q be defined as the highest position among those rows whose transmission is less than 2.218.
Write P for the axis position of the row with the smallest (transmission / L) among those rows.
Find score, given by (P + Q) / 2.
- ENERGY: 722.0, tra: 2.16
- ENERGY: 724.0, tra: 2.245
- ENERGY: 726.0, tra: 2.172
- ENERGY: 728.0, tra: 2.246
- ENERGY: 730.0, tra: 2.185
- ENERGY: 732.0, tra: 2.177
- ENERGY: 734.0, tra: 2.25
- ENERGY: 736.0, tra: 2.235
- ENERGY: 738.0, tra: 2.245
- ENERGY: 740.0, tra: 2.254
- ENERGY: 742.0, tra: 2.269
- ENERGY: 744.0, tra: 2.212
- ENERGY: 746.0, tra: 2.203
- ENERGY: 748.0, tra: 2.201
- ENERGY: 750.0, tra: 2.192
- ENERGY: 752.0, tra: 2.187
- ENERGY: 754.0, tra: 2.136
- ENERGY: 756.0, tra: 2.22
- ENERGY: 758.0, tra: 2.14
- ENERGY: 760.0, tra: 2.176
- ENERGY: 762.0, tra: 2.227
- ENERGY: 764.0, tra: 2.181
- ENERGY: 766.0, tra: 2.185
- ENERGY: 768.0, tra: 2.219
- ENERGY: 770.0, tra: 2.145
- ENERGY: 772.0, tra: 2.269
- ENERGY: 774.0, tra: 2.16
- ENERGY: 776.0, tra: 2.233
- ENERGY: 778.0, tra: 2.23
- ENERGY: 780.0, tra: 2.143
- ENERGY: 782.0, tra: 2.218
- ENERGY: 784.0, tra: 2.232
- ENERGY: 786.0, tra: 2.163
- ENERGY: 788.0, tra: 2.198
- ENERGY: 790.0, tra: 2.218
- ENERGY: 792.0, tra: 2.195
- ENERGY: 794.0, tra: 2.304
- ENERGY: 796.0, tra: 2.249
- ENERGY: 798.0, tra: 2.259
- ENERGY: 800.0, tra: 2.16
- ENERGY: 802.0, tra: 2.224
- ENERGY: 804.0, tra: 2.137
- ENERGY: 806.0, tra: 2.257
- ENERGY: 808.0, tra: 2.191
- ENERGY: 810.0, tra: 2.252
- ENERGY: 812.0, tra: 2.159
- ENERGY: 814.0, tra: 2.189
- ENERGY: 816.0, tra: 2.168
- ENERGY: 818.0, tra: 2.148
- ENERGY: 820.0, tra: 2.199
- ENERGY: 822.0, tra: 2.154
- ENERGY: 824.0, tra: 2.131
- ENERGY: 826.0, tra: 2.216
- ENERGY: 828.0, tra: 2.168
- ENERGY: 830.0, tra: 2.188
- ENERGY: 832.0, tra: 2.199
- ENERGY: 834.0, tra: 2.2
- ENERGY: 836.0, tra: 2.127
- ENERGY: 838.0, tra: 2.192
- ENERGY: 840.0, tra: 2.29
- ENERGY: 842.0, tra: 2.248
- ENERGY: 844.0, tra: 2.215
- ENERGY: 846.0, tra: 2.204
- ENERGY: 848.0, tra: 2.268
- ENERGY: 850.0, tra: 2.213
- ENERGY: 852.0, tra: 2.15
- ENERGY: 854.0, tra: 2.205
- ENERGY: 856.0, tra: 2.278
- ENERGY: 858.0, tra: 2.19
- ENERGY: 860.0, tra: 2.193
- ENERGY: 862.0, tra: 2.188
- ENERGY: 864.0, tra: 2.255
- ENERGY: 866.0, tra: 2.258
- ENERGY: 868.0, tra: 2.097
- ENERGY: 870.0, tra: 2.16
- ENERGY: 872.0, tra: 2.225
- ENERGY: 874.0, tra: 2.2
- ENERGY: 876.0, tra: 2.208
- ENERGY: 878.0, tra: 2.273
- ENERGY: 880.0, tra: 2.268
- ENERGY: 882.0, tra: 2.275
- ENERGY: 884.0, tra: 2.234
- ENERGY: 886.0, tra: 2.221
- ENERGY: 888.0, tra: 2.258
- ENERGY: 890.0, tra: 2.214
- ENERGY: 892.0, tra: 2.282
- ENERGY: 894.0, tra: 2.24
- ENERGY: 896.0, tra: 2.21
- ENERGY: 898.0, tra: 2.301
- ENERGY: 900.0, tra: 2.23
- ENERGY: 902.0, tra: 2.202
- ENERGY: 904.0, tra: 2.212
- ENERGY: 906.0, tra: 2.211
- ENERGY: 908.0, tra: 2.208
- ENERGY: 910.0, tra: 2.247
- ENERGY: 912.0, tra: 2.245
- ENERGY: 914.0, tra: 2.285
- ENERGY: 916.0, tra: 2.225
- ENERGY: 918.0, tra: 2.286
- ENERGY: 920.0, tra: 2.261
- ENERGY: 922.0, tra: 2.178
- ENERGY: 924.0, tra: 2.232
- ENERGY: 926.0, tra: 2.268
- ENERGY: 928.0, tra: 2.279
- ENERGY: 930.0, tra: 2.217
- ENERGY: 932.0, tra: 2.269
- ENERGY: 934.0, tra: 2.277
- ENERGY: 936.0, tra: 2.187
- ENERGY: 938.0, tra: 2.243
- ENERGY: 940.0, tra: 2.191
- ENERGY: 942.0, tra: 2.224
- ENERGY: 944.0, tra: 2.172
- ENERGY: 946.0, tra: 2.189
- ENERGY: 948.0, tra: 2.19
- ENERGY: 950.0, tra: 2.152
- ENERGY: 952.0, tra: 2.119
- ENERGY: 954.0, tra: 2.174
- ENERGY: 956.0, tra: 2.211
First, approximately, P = 868.0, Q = 870.0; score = 869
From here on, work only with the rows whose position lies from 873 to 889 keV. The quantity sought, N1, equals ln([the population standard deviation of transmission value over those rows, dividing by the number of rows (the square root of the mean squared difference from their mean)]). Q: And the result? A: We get -3.56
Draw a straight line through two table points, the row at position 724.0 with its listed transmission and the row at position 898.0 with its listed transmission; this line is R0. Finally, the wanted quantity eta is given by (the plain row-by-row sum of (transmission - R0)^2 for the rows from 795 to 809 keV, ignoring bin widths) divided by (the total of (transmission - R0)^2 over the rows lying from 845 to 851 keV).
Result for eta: 3.3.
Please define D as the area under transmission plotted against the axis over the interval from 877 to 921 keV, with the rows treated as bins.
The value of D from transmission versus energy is 99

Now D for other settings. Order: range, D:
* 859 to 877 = 40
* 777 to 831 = 119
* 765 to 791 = 57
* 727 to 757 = 66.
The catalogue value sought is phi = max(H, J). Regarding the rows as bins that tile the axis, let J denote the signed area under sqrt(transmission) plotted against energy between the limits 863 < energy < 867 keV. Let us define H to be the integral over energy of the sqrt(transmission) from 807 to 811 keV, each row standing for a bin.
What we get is 6.01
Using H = 5.96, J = 6.01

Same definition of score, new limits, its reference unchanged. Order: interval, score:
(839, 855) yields 853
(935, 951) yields 950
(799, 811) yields 806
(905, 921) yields 908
